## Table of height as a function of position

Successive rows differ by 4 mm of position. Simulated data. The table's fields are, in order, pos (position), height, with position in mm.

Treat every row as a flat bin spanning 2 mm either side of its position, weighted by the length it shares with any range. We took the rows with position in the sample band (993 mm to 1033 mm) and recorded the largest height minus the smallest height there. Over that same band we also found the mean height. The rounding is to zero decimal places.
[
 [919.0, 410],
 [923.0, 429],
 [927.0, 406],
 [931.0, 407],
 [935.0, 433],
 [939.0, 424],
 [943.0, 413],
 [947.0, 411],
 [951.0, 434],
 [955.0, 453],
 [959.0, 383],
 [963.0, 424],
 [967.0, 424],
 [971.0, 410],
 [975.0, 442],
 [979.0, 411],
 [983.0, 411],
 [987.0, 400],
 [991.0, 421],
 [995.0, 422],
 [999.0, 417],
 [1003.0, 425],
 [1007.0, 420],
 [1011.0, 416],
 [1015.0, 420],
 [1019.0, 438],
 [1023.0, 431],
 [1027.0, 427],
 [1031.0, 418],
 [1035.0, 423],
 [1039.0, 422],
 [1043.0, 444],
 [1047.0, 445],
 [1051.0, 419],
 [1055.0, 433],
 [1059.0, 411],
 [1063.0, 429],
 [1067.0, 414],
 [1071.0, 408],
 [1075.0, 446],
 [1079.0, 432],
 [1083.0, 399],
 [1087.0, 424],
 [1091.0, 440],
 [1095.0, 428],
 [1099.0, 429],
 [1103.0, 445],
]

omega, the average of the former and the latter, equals 223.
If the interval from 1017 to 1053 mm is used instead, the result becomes 228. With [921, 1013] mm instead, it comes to 244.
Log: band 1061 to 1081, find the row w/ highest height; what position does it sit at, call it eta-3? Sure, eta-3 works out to 1075.0 mm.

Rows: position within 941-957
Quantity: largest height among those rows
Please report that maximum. 453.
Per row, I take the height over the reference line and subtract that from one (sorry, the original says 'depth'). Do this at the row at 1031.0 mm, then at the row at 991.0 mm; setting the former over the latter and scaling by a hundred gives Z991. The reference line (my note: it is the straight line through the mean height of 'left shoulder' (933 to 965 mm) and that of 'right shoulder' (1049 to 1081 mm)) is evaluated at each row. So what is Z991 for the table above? 326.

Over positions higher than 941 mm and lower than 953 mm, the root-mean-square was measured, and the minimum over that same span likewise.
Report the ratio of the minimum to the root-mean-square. 0.980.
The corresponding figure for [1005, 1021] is 0.982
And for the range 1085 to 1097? 0.984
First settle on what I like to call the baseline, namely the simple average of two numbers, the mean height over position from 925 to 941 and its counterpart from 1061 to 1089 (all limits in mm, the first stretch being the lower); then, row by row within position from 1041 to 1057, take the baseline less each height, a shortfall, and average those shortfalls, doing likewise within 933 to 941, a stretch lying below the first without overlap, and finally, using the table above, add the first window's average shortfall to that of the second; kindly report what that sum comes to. -25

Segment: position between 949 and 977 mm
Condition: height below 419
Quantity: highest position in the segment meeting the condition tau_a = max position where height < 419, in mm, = 971.0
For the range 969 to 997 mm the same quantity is 987.0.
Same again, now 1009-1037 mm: 1031.0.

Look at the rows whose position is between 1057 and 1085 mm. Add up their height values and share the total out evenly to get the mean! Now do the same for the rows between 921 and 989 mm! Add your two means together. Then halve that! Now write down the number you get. 419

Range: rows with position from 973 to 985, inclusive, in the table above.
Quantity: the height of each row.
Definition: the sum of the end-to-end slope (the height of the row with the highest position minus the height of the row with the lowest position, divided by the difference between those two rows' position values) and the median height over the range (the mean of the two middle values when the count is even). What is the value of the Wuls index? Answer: 407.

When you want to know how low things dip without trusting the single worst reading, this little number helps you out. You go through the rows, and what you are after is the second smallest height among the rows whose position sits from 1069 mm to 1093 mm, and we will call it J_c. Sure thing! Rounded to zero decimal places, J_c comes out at 408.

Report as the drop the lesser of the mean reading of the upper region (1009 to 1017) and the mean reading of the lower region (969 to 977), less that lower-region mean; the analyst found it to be -8.0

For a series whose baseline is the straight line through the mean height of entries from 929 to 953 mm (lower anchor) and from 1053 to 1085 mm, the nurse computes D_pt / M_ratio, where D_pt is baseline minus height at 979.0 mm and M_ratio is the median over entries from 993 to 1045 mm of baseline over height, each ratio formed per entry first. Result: 10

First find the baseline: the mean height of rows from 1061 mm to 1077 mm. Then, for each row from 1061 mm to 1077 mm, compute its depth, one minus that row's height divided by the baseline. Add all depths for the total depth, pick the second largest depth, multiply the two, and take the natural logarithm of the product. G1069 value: -40.5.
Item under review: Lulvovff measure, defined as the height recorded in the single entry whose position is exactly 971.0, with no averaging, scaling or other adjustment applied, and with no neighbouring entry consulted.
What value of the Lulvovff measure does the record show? 410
